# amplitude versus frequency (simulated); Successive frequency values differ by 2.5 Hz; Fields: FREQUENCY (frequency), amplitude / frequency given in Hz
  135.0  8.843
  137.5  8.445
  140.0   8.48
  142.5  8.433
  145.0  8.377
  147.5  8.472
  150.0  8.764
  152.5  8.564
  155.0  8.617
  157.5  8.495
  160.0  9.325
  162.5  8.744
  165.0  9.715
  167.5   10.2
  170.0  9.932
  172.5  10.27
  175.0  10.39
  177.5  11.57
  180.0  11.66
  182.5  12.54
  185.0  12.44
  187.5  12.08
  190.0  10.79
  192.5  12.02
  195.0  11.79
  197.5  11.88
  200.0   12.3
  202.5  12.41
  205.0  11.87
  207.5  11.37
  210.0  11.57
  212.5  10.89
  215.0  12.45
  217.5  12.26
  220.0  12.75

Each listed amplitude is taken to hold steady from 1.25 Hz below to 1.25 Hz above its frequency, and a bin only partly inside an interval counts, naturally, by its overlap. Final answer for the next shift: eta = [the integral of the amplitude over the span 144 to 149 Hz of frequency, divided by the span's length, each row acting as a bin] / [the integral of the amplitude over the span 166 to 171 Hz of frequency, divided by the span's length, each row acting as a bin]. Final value 0.8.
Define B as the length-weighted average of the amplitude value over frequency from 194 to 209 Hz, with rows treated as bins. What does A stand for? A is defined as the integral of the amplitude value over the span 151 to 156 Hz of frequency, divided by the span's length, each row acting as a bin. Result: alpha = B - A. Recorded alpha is 3.3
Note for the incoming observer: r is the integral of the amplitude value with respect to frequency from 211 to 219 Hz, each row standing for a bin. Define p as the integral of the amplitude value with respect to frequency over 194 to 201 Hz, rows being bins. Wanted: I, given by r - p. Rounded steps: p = 84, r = 95.1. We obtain 11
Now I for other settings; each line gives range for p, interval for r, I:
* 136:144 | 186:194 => 26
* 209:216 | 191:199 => 14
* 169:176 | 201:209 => 24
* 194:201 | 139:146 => -25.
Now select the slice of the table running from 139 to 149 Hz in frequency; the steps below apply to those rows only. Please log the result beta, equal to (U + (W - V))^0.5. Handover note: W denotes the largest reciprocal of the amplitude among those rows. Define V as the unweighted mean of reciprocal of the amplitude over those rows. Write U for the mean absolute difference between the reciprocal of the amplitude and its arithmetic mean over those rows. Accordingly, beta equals 0.04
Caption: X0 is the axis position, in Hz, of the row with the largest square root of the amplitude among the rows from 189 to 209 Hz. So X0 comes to 202.5 Hz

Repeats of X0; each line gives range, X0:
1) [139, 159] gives 150.0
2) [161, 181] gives 180.0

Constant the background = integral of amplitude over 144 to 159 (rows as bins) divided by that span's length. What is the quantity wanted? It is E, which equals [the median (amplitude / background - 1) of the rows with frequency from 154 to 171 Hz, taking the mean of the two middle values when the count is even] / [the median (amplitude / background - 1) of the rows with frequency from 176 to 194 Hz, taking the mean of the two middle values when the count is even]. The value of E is 0.2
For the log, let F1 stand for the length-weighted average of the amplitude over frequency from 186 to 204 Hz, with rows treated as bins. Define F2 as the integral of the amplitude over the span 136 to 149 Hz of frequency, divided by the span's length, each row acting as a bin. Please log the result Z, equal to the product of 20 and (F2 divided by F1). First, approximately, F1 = 11.9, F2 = 8.5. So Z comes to 14.2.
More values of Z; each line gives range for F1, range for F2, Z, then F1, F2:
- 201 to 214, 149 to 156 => 14.8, 11.7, 8.6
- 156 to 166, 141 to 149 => 18.7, 9.0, 8.4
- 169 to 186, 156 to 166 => 16.1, 11.3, 9.0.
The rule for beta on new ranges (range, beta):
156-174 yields 0.14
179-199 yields 0.11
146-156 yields 0.05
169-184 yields 0.13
